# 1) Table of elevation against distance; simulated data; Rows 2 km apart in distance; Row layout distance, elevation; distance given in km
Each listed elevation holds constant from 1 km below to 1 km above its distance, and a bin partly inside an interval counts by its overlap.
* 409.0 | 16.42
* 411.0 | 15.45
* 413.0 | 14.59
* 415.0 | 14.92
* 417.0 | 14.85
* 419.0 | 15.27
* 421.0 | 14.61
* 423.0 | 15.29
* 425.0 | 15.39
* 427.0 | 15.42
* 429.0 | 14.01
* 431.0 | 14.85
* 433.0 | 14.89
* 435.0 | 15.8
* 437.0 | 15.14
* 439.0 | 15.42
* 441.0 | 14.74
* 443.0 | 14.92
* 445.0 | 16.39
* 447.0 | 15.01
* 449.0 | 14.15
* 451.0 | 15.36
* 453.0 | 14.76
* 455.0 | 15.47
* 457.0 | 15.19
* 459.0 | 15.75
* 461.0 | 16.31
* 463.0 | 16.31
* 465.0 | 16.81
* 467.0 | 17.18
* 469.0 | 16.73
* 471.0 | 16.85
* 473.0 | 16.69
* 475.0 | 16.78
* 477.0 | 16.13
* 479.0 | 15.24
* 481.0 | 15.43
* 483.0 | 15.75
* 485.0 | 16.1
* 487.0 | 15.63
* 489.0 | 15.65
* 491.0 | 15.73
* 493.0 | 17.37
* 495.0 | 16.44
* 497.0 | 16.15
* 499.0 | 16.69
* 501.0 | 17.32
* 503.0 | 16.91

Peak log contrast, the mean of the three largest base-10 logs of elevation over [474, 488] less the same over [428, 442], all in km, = 0.024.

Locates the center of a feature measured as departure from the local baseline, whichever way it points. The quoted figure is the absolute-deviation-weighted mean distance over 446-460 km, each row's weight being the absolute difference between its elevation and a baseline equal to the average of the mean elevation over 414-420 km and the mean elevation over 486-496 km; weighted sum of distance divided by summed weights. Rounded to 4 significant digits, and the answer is 451.2 km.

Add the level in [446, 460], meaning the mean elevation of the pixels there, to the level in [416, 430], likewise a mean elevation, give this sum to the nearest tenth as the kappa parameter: 30.1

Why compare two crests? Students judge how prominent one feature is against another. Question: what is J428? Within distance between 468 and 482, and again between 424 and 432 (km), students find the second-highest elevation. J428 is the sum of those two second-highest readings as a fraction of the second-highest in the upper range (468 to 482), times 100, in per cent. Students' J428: 191.7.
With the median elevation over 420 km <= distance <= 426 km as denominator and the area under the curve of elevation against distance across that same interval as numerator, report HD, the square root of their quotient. 2.4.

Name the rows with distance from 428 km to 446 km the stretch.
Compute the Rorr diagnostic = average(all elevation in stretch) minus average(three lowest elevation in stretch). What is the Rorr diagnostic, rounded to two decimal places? 0.60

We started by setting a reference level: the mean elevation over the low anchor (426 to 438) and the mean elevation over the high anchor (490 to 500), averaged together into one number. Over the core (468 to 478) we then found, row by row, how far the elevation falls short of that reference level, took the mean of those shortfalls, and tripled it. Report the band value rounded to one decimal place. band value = -2.7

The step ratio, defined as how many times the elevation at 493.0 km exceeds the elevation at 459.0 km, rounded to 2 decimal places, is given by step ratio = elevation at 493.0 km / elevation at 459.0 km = 1.10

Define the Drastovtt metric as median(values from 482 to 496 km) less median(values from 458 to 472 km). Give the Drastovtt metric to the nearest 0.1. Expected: -1.0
